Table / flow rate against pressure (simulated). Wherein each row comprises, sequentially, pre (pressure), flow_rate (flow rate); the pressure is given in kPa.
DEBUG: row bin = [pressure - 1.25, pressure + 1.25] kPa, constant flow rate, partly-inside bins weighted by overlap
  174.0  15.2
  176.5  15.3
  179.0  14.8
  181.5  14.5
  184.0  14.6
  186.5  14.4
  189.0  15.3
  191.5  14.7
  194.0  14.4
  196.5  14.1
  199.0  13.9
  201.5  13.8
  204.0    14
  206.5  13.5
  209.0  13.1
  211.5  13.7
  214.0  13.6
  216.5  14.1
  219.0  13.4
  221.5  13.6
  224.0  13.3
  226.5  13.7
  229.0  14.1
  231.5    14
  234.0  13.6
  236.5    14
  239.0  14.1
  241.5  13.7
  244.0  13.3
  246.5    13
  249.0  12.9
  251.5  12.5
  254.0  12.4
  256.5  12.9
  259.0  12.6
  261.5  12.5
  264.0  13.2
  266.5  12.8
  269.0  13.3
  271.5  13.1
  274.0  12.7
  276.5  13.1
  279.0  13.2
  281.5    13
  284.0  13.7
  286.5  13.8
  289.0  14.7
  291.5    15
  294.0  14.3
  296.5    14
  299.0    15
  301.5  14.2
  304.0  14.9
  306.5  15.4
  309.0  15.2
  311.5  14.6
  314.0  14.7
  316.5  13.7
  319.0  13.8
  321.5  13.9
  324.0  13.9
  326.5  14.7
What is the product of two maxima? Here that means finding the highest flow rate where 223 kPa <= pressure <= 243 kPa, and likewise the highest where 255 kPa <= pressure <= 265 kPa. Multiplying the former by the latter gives 186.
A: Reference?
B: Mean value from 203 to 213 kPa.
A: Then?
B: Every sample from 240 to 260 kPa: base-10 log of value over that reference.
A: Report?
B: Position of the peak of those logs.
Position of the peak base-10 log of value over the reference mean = 241.5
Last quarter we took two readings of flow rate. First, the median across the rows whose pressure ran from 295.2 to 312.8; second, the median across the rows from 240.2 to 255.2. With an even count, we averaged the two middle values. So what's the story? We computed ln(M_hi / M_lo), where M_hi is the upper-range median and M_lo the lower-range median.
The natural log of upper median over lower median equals 0.14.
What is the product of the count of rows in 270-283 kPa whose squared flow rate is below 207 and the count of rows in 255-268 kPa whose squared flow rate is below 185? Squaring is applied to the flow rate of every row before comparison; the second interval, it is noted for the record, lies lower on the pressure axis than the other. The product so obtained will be 25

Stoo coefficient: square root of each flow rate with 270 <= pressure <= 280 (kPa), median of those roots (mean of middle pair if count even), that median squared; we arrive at 13.1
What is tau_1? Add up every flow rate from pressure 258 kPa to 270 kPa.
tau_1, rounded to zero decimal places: 64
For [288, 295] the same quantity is 44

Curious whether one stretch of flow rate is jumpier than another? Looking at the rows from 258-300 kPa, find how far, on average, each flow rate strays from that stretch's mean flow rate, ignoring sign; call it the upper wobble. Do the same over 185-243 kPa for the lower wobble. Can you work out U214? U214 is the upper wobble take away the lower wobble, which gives 0.32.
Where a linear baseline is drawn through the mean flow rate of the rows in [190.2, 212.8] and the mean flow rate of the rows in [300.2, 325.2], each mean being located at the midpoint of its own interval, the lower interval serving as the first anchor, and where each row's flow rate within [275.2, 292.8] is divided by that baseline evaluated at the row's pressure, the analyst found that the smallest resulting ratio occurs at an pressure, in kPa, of 281.5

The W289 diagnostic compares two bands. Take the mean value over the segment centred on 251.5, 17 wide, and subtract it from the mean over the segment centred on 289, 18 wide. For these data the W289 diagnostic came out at 1.3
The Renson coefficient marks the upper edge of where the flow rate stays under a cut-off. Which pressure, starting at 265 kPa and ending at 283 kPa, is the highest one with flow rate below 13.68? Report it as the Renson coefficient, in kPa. 281.5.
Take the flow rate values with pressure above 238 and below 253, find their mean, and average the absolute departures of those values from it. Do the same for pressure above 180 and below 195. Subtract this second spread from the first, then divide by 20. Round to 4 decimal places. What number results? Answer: 0.0108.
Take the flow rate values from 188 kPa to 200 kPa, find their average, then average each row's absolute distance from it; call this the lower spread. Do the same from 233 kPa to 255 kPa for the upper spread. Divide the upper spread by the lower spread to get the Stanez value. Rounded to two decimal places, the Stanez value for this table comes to 1.23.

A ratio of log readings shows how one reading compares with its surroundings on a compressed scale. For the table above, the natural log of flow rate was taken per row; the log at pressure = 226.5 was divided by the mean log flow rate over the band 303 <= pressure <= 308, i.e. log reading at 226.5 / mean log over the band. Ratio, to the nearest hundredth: 0.96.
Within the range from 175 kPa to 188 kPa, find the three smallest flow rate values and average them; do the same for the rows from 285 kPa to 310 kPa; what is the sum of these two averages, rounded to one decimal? 28.5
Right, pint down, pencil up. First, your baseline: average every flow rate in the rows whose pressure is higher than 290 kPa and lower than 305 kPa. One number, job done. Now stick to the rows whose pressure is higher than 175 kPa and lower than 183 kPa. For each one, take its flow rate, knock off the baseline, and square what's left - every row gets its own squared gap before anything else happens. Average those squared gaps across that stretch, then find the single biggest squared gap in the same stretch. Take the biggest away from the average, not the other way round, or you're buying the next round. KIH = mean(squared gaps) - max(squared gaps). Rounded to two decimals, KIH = -0.34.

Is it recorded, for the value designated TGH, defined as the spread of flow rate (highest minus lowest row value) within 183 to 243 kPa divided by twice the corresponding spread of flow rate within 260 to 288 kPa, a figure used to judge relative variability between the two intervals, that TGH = 0.85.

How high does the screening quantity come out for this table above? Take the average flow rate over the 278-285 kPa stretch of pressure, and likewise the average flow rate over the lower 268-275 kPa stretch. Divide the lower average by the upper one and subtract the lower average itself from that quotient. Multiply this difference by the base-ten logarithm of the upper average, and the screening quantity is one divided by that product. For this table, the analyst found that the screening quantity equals -0.074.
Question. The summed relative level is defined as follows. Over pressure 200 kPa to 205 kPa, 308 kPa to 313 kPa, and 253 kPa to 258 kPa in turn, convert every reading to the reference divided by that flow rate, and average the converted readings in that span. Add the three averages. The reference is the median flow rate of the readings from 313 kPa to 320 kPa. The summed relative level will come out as 3.01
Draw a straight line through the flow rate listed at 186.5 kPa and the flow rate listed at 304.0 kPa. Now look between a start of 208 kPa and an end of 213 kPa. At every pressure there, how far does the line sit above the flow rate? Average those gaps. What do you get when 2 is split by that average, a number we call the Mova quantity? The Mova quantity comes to 2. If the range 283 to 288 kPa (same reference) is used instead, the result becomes 2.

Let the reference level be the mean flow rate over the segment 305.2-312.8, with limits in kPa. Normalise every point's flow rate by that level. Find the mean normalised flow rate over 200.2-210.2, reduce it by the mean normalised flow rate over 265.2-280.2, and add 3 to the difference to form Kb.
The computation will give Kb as 3.04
